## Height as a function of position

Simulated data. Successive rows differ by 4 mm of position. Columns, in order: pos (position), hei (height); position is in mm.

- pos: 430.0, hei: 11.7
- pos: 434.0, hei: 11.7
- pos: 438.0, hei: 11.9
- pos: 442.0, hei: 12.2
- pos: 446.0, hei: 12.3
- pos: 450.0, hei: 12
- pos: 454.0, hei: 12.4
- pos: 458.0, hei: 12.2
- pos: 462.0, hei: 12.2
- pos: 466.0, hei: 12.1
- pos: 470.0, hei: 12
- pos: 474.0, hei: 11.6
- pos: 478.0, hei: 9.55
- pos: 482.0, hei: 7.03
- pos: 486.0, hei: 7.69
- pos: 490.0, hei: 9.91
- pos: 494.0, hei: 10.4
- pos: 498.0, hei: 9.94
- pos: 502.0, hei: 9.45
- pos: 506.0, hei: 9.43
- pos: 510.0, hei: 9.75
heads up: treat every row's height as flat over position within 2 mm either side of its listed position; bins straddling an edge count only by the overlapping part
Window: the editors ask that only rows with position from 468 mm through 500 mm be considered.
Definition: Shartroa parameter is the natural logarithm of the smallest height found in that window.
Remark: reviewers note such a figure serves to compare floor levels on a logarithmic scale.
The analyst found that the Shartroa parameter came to 1.95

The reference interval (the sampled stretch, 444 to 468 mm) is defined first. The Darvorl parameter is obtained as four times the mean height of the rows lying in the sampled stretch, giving 49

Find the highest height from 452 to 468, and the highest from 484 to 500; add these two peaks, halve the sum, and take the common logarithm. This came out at 1.06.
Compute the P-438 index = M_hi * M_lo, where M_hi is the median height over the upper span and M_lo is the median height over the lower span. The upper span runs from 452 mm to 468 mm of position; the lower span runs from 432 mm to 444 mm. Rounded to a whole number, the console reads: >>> 145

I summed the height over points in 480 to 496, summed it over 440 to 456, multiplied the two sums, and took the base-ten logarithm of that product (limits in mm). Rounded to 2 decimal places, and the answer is 3.23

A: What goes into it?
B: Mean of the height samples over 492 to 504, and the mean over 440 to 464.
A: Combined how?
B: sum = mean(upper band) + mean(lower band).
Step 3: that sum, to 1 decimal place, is 22.1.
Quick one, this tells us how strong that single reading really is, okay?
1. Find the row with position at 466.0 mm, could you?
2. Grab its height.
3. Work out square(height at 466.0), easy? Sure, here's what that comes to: 146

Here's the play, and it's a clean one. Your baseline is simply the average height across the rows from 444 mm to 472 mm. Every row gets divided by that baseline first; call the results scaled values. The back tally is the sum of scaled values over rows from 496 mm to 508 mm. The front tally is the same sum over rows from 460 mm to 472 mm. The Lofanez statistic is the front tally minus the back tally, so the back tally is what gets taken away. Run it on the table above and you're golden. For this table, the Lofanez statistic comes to 0.6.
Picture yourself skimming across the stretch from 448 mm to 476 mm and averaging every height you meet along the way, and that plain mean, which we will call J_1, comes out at 12.1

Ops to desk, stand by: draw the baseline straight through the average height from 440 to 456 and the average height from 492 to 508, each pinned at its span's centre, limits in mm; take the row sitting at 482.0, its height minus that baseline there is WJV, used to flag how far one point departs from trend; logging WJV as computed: -3.6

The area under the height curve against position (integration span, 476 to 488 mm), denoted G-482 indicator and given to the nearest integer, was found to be 97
